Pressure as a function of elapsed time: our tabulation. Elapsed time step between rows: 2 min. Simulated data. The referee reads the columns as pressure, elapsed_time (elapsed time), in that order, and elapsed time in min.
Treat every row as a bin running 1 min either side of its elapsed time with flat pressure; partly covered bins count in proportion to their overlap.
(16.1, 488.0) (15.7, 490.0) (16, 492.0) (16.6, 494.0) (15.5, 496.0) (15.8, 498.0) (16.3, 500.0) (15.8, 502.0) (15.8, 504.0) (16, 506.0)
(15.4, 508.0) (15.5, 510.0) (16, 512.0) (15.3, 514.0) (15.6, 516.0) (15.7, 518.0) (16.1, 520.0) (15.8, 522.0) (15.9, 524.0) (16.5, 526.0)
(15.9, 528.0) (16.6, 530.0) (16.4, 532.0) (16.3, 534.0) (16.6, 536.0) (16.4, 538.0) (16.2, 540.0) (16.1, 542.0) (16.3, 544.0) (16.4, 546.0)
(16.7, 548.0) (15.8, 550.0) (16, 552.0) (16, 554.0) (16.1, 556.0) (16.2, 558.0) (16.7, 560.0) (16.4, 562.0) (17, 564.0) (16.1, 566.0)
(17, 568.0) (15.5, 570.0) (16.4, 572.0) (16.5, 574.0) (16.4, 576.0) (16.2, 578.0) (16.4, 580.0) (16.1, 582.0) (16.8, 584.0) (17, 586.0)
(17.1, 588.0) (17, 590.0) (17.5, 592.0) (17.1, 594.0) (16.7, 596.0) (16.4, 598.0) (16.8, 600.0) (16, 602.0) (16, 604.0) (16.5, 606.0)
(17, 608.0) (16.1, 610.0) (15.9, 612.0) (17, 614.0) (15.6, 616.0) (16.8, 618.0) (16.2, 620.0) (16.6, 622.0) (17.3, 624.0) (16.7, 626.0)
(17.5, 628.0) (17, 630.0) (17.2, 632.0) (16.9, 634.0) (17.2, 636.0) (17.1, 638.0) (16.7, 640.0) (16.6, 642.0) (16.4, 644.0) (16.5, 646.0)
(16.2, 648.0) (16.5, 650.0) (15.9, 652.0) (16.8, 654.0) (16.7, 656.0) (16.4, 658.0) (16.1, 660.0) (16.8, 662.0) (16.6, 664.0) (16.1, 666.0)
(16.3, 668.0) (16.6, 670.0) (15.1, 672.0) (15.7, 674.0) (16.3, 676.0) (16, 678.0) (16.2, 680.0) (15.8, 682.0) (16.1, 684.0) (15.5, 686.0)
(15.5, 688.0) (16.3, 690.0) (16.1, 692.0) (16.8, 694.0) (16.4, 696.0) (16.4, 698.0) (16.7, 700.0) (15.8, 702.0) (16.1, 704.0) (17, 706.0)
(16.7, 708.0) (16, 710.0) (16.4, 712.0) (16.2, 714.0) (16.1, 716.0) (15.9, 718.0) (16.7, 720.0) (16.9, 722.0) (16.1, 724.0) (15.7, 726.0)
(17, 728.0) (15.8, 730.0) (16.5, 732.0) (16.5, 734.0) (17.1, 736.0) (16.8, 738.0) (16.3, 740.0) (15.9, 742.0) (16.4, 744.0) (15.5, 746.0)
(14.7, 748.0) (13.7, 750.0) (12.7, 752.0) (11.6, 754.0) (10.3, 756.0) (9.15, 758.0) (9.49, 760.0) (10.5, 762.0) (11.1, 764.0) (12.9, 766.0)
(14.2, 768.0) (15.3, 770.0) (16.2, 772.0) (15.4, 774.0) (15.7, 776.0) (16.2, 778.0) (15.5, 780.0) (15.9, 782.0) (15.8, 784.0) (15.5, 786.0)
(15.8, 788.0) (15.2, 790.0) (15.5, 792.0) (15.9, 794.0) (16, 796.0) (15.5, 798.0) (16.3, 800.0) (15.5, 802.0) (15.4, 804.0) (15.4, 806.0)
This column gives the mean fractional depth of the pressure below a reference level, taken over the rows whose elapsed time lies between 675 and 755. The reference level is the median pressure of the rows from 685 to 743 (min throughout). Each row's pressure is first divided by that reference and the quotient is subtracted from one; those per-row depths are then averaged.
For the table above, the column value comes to 0.021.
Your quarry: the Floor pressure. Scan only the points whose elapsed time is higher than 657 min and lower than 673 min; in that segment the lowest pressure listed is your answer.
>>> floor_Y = 15.1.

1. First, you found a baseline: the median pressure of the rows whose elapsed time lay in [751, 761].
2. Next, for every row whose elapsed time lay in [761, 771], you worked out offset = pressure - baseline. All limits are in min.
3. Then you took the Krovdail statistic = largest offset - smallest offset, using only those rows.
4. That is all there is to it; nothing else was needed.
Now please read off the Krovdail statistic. 4.8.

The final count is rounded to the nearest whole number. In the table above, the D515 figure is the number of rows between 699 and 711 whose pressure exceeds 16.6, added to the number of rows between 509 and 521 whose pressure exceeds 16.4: 3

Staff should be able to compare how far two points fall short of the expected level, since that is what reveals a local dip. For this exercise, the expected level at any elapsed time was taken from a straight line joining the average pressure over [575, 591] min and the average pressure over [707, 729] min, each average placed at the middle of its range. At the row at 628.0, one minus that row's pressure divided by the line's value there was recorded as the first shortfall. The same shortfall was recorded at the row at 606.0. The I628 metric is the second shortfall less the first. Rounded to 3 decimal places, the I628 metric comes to 0.063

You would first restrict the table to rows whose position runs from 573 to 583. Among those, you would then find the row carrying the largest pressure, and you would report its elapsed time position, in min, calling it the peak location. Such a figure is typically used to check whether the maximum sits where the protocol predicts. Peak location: 574.0 min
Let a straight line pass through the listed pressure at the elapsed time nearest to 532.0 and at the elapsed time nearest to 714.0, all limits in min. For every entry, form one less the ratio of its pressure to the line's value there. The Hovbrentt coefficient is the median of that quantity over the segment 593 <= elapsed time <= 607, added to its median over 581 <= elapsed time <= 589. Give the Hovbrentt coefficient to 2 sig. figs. -0.045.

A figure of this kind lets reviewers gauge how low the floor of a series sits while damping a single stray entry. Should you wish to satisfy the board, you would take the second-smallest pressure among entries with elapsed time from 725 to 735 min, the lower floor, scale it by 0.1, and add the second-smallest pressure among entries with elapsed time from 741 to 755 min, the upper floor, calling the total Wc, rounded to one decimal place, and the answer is 14.3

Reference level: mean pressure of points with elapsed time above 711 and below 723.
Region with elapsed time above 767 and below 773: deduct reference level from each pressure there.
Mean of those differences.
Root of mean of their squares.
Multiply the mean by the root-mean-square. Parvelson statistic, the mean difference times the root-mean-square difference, -1.6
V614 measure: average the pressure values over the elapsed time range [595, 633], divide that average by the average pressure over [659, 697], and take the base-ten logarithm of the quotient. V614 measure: 0.013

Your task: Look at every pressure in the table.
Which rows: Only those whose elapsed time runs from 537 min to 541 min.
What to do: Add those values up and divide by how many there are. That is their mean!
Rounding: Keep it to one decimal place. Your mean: 16.3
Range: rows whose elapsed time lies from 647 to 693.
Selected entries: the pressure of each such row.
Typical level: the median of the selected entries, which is 16.2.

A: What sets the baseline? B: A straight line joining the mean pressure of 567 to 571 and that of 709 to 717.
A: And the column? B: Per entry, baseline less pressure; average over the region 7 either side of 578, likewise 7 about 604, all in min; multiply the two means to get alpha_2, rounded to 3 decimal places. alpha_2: 0.026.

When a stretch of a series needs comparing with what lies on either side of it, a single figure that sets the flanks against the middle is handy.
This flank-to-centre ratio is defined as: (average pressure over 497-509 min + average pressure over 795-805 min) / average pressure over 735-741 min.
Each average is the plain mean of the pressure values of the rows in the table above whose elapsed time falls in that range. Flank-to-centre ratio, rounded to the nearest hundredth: 1.89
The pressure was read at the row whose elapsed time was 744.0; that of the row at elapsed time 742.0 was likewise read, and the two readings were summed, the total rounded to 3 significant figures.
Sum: 32.3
